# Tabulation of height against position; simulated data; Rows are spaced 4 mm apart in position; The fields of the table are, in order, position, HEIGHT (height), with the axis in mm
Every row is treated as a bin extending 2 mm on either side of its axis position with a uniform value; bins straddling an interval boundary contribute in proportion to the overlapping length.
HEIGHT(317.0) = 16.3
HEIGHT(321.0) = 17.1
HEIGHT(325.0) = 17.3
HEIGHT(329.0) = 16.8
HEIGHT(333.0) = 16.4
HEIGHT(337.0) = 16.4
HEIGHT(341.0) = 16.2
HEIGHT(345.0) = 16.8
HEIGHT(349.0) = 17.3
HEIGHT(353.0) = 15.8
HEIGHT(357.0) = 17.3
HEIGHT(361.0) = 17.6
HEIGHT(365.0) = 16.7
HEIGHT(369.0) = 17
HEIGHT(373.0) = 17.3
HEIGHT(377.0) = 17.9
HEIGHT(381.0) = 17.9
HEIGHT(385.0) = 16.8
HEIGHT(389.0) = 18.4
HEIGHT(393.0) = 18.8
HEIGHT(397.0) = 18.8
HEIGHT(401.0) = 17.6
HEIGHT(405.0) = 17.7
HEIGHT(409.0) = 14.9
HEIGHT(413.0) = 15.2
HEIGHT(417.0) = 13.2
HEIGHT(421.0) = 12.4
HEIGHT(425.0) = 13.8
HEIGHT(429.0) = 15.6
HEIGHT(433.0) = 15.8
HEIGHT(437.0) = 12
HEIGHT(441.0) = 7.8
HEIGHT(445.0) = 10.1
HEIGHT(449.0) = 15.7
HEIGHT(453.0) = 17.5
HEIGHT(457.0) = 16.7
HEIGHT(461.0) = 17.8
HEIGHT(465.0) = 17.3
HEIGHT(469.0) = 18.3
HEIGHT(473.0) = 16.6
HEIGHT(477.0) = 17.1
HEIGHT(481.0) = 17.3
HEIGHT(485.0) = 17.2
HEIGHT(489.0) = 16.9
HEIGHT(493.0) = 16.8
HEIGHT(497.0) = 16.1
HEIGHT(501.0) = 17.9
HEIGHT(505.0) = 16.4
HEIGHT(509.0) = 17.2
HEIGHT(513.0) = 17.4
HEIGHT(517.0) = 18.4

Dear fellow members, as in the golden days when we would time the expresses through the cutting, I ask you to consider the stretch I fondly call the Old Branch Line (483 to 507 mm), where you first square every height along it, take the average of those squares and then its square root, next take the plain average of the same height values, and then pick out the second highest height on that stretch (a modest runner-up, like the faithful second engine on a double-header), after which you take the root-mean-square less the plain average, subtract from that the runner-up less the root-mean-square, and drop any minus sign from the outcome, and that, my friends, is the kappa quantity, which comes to 0.30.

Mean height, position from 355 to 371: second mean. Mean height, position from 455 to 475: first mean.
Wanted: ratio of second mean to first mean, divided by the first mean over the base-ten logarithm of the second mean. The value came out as 0.0704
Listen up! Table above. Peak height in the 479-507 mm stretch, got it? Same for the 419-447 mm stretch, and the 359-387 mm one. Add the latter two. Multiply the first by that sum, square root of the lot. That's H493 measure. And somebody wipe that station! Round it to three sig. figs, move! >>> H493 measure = 24.6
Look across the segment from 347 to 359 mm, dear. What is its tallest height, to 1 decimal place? 17.3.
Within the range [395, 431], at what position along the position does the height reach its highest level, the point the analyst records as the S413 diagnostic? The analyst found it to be 397.0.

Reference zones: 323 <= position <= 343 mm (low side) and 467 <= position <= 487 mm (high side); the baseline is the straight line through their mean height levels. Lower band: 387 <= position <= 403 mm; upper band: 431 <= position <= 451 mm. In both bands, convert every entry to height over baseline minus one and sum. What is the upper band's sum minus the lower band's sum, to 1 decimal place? -1.8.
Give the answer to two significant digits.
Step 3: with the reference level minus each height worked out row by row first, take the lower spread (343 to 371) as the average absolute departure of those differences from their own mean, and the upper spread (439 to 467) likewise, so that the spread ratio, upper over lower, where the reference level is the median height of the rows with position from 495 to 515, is 7.7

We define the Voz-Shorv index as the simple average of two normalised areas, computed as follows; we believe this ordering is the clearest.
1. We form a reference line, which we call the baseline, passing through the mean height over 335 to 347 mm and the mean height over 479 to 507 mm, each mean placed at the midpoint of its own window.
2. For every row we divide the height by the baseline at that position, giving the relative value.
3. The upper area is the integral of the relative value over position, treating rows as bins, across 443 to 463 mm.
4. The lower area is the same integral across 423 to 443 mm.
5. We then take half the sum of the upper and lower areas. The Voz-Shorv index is 17.0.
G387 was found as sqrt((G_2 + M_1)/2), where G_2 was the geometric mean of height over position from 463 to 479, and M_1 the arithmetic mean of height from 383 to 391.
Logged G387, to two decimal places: 4.18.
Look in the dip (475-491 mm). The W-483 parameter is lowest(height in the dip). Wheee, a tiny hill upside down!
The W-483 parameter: 16.9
